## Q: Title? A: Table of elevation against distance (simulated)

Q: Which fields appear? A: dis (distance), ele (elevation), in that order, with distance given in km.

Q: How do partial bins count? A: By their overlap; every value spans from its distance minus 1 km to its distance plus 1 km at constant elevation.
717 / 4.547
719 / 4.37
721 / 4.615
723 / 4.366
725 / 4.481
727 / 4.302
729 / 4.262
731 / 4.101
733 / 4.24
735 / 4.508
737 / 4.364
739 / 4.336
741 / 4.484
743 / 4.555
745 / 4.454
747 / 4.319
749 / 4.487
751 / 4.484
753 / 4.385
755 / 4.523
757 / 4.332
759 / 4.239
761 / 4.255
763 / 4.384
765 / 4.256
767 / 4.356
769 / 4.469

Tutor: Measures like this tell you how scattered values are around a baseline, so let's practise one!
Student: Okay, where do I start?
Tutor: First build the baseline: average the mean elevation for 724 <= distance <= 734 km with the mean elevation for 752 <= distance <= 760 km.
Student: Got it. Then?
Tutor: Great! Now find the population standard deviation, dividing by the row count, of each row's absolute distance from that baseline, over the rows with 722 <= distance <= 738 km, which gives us 0.071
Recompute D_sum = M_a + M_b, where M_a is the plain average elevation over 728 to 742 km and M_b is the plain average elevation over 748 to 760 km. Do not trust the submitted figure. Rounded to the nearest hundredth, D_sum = 8.74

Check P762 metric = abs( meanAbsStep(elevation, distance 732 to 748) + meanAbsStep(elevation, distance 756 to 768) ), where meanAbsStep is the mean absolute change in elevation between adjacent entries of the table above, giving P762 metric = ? 0.221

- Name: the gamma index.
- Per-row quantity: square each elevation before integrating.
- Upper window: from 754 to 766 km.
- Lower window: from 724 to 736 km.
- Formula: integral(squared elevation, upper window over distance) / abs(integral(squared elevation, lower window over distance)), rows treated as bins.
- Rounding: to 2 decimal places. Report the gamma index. 1.01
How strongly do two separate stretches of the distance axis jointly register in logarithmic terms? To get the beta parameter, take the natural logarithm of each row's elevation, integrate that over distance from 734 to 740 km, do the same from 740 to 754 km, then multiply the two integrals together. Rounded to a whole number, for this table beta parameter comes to 186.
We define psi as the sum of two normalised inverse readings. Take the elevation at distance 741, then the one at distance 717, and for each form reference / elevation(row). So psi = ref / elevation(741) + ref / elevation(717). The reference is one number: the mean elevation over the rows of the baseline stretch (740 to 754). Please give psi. 1.97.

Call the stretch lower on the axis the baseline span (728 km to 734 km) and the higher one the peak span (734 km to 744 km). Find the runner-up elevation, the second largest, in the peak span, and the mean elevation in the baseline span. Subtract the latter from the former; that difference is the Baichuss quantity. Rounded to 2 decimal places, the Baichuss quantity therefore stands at 0.31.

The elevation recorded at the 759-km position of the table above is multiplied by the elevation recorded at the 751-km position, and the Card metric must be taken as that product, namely 19.0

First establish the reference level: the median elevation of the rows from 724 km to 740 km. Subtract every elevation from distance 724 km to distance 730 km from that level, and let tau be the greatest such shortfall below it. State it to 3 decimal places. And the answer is 0.057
